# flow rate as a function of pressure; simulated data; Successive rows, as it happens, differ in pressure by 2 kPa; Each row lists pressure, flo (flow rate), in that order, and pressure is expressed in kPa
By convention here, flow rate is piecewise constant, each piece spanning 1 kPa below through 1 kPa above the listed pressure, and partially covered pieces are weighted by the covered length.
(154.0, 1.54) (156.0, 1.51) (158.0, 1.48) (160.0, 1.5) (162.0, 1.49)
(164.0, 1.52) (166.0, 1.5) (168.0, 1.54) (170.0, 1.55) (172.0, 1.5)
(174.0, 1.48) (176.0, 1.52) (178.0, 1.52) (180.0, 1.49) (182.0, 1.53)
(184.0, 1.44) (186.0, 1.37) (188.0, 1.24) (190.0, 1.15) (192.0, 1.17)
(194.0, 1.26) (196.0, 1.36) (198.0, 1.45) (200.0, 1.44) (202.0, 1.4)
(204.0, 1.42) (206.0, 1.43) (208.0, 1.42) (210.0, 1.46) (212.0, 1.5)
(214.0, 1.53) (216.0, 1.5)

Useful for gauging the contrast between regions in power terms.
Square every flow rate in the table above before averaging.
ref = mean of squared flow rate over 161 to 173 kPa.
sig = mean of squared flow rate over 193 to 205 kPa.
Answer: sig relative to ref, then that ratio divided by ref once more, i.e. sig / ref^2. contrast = 0.36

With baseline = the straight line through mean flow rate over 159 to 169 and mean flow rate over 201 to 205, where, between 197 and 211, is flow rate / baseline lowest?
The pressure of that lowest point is 202.0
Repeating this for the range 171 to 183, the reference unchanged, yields 174.0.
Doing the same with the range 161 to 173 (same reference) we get 162.0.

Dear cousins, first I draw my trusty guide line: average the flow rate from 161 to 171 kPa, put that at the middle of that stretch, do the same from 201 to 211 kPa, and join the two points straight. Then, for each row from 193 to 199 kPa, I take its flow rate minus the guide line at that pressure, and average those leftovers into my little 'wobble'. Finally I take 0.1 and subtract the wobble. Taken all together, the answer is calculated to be 0.193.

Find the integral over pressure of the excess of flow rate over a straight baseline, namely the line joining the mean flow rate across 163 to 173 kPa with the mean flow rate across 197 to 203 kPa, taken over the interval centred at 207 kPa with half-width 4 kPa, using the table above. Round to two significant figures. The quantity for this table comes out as 0.18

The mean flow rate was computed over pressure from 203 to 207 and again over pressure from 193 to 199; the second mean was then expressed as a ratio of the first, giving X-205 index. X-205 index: 0.95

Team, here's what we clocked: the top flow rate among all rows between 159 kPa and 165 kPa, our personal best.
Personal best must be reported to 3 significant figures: 1.52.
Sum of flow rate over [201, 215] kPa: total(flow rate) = 10.2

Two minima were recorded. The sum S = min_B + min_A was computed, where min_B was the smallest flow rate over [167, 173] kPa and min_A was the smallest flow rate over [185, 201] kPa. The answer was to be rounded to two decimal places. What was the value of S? 2.65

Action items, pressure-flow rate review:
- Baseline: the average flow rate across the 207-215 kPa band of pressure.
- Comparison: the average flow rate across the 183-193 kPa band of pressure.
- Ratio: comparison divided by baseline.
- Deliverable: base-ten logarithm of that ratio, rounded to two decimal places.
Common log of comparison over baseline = -0.06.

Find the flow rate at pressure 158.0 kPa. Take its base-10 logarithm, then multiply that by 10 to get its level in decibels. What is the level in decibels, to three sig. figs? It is 1.70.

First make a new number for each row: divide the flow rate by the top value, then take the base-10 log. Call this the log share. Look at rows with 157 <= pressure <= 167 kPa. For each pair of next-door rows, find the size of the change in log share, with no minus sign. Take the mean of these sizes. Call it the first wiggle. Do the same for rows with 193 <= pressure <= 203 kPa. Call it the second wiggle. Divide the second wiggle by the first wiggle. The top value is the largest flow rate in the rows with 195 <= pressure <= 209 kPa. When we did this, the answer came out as 3.3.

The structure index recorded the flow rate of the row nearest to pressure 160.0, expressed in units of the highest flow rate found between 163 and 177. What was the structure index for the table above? 0.97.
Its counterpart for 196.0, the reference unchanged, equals 0.88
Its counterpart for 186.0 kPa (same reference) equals 0.88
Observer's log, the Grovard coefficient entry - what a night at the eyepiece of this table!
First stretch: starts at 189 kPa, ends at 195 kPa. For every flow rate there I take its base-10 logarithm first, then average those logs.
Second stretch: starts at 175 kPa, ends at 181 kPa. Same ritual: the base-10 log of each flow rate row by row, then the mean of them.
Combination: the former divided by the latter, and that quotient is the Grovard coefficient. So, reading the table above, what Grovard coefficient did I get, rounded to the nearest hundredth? 0.43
